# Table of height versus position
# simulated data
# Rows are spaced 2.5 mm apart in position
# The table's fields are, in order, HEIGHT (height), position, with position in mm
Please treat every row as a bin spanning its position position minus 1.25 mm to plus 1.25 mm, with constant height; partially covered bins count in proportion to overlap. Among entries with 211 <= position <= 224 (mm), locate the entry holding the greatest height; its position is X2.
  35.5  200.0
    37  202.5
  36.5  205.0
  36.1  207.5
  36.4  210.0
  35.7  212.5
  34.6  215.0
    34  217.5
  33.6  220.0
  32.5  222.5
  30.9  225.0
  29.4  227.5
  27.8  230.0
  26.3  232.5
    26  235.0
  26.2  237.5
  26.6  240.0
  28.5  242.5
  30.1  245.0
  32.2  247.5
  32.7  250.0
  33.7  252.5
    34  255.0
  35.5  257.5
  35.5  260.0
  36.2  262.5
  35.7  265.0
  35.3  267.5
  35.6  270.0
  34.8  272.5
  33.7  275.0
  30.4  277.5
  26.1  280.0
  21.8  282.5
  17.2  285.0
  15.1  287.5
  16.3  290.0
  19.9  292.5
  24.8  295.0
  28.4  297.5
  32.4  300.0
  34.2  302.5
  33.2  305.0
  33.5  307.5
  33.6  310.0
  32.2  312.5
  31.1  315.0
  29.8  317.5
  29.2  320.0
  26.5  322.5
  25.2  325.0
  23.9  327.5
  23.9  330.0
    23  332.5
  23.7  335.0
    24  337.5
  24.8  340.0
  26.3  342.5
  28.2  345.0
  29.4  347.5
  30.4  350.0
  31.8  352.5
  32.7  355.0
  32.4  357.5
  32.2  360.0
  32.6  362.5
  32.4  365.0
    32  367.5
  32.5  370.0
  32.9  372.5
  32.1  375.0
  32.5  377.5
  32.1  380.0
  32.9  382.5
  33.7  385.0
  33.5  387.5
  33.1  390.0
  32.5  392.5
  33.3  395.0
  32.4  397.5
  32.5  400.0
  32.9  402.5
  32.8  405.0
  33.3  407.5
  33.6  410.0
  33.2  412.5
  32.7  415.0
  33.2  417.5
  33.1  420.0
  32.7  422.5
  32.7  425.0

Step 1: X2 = 212.5 mm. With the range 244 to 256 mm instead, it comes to 255.0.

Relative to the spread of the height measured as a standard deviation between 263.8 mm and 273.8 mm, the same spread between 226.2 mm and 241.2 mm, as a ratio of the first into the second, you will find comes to 3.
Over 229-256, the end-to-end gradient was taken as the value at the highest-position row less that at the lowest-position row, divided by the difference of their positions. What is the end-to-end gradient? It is 0.25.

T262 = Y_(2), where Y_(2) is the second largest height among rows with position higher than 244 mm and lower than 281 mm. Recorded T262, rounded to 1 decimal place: 35.7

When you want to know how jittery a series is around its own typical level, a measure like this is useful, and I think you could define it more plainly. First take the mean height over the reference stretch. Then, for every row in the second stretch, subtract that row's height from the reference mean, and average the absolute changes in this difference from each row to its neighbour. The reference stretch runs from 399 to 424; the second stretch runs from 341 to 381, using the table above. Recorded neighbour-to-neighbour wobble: 0.7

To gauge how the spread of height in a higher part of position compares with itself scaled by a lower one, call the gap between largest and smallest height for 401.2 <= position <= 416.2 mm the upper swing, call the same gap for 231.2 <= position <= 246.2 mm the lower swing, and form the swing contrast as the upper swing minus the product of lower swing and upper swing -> -3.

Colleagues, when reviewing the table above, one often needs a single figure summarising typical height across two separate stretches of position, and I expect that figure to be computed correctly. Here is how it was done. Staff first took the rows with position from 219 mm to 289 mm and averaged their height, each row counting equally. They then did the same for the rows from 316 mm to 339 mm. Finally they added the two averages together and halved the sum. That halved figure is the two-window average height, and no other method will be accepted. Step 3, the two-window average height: 27.8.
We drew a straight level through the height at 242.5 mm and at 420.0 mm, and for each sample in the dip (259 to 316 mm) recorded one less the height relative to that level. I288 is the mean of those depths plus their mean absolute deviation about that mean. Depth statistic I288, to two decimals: 0.20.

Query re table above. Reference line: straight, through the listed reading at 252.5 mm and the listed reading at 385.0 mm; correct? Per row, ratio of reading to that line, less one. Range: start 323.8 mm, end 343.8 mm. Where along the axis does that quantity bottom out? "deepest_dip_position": 332.5 mm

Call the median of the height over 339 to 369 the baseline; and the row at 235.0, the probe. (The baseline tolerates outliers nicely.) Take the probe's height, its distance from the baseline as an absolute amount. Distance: 6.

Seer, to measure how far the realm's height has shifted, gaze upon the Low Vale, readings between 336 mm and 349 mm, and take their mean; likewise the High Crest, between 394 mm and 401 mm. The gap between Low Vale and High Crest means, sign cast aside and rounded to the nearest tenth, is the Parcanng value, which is 6.2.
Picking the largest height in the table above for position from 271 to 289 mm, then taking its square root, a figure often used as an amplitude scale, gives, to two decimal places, 5.90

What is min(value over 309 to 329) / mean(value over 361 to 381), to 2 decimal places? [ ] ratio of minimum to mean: 0.74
